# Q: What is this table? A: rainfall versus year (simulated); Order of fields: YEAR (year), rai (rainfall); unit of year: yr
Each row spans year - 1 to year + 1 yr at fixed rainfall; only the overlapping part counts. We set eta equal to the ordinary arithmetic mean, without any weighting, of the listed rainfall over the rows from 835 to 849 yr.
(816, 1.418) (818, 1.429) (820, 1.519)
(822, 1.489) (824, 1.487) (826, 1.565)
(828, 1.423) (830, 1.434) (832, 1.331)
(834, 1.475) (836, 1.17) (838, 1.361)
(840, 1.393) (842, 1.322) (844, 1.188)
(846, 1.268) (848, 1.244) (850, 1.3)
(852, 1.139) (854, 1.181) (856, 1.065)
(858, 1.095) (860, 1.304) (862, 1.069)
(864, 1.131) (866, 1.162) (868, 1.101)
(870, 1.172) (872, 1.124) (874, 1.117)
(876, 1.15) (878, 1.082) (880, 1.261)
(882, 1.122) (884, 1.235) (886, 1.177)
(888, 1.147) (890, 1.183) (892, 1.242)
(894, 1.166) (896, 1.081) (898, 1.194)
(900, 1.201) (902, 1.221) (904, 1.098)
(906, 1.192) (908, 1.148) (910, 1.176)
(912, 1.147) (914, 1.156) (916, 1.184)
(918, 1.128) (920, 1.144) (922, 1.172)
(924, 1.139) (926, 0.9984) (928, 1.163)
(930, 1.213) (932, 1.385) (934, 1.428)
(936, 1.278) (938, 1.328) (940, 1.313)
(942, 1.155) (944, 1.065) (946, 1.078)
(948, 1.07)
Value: 1.278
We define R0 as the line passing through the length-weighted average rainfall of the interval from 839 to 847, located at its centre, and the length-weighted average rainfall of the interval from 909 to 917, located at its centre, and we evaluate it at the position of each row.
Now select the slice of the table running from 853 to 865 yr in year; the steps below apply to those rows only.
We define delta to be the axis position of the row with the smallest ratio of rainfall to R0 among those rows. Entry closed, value 856 yr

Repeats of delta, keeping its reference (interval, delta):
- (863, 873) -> 868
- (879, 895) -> 882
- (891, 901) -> 896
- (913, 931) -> 926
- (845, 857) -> 856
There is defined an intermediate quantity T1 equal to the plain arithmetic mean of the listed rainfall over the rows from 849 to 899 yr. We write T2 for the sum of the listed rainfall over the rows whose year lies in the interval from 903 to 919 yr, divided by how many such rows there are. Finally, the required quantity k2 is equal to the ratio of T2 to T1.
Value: 0.99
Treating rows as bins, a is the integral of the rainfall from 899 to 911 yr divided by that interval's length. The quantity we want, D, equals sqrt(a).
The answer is 1.08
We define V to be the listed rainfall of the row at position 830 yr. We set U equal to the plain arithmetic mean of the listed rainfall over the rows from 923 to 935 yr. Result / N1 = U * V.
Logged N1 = 1.75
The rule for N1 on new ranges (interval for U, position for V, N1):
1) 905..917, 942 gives 1.35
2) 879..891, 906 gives 1.42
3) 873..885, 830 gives 1.67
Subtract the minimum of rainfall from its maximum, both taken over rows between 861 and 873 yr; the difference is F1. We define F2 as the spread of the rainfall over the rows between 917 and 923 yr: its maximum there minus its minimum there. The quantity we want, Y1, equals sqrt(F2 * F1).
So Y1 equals 0.07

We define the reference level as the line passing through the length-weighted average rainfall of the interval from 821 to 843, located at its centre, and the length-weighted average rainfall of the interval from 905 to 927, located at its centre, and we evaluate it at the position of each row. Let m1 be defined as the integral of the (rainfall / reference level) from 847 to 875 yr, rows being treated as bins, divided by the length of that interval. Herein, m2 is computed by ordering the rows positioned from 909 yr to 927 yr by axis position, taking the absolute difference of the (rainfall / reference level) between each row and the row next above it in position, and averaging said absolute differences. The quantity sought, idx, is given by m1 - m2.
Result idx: 0.84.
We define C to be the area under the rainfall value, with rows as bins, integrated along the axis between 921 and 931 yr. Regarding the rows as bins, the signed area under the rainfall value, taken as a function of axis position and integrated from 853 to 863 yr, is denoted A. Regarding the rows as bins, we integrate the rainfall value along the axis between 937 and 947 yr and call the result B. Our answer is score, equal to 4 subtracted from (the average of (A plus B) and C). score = 13.3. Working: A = 11.4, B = 11.9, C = 11.4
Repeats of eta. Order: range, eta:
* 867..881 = 1.144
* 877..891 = 1.172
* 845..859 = 1.185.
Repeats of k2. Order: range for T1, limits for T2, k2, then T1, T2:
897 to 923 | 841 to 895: 1.01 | 1.17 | 1.18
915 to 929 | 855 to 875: 1.00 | 1.13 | 1.13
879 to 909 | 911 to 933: 0.99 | 1.18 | 1.17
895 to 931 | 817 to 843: 1.23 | 1.15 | 1.42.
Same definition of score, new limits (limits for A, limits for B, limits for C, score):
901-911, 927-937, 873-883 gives 14.0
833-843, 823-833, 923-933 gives 15.9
